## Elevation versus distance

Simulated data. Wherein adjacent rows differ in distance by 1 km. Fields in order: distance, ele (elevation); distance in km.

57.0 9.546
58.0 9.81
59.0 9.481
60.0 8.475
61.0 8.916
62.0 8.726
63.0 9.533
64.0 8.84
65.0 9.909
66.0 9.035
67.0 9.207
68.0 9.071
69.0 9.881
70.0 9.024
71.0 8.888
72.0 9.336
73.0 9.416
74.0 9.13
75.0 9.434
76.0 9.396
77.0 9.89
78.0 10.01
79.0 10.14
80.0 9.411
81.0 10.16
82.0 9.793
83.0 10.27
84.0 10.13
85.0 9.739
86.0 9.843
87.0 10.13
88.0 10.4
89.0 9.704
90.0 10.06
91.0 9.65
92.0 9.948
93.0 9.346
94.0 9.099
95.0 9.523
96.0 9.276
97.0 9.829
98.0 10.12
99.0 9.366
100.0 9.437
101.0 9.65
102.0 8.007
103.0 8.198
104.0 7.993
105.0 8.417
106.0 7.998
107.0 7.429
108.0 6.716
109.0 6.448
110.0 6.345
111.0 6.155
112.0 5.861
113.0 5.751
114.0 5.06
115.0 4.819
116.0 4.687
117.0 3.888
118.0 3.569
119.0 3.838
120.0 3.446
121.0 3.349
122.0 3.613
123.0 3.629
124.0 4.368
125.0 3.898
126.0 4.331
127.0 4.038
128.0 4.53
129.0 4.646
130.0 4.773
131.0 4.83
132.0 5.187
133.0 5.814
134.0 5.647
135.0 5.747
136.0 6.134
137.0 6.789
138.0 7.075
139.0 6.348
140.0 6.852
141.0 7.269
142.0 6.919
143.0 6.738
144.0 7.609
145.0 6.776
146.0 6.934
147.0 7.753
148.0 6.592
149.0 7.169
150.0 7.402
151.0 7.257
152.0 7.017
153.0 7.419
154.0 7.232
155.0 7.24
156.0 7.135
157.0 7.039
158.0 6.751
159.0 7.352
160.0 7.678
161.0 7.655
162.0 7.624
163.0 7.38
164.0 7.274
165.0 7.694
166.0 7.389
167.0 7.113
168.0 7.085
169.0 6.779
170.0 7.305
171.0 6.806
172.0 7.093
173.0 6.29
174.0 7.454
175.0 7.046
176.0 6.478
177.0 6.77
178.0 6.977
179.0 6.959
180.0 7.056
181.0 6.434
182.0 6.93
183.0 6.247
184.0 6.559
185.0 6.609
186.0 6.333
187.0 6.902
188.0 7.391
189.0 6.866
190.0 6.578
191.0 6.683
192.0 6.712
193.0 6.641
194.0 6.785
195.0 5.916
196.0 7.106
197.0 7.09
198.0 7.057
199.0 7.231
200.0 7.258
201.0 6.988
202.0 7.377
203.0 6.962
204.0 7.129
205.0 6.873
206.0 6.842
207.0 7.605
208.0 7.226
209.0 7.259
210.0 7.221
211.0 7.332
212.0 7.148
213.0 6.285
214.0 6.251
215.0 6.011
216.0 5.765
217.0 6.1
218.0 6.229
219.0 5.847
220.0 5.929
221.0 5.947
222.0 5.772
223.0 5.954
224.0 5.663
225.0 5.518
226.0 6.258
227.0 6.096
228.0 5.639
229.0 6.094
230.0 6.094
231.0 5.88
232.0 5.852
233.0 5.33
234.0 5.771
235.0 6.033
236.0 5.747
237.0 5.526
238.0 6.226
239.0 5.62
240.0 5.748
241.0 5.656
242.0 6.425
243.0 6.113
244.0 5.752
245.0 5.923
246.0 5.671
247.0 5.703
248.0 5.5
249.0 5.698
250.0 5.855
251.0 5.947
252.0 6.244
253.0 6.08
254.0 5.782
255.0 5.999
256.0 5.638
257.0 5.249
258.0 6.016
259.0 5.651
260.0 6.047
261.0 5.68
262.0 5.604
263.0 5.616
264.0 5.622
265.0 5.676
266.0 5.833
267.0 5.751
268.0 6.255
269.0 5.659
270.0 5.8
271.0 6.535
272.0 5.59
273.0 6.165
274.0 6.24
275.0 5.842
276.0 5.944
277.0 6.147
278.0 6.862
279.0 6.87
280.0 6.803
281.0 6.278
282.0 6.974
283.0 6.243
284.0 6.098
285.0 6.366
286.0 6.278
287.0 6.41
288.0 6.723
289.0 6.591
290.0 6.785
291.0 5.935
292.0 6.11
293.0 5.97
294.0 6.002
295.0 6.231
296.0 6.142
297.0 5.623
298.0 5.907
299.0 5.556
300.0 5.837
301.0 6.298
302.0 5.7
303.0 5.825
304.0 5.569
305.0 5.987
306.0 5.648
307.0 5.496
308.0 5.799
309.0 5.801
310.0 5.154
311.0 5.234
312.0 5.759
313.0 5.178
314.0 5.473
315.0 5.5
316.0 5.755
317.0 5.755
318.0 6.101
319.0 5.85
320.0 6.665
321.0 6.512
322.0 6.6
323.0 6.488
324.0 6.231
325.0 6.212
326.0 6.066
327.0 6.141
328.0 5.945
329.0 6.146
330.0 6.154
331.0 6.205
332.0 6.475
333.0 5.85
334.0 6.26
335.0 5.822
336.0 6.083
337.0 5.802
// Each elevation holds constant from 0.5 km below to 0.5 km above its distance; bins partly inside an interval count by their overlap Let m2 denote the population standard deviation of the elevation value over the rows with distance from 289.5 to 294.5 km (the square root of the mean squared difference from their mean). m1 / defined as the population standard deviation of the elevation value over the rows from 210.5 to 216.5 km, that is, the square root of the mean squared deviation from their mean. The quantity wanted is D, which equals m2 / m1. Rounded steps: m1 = 0.58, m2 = 0.3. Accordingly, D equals 0.6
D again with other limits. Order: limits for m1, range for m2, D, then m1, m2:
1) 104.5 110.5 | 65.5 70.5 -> 0.4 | 0.78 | 0.3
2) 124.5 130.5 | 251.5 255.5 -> 0.5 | 0.32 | 0.2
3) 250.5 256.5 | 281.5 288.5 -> 1.4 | 0.20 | 0.3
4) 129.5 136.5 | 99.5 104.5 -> 1.5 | 0.48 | 0.7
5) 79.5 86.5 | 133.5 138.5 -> 2.0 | 0.28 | 0.6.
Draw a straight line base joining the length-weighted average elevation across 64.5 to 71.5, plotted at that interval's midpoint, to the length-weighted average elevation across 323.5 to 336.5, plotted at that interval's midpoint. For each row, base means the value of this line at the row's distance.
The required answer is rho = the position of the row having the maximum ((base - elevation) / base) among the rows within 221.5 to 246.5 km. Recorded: 233.0 km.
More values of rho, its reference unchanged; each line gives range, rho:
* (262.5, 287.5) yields 263.0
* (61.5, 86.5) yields 62.0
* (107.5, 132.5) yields 121.0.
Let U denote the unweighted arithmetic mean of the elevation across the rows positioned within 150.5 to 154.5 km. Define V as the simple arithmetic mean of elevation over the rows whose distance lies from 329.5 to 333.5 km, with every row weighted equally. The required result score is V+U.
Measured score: 13.4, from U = 7.2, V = 6.2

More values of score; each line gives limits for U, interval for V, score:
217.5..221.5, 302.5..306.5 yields 11.7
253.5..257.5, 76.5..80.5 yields 15.5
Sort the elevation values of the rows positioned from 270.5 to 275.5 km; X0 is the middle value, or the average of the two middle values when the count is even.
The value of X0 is 6.2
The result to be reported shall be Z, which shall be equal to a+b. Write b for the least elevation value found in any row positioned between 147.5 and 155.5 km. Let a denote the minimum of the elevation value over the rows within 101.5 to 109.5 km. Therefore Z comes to 13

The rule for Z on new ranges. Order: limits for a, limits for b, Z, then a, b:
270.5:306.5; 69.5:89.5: 14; 5.556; 8.888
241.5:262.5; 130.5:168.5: 10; 5.249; 4.83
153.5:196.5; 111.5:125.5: 9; 5.916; 3.349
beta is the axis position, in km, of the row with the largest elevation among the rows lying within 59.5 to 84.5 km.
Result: 83.0 km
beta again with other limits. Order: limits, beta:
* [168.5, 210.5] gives 207.0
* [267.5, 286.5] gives 282.0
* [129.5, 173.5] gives 147.0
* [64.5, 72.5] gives 65.0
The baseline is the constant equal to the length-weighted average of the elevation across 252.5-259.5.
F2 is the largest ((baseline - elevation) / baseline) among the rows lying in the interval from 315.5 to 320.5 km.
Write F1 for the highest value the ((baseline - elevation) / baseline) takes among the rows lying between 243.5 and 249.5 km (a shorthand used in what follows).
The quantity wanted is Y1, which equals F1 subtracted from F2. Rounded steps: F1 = 0.05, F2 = 0.00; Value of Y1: -0.04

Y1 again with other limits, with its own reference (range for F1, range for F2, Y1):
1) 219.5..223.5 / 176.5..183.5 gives -0.08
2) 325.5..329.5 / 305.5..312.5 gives 0.14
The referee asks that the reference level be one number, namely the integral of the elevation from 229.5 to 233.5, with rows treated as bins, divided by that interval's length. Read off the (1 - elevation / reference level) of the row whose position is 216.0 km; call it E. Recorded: 0.00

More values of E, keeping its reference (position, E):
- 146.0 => -0.20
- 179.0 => -0.20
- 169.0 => -0.17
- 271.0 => -0.13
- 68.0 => -0.57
